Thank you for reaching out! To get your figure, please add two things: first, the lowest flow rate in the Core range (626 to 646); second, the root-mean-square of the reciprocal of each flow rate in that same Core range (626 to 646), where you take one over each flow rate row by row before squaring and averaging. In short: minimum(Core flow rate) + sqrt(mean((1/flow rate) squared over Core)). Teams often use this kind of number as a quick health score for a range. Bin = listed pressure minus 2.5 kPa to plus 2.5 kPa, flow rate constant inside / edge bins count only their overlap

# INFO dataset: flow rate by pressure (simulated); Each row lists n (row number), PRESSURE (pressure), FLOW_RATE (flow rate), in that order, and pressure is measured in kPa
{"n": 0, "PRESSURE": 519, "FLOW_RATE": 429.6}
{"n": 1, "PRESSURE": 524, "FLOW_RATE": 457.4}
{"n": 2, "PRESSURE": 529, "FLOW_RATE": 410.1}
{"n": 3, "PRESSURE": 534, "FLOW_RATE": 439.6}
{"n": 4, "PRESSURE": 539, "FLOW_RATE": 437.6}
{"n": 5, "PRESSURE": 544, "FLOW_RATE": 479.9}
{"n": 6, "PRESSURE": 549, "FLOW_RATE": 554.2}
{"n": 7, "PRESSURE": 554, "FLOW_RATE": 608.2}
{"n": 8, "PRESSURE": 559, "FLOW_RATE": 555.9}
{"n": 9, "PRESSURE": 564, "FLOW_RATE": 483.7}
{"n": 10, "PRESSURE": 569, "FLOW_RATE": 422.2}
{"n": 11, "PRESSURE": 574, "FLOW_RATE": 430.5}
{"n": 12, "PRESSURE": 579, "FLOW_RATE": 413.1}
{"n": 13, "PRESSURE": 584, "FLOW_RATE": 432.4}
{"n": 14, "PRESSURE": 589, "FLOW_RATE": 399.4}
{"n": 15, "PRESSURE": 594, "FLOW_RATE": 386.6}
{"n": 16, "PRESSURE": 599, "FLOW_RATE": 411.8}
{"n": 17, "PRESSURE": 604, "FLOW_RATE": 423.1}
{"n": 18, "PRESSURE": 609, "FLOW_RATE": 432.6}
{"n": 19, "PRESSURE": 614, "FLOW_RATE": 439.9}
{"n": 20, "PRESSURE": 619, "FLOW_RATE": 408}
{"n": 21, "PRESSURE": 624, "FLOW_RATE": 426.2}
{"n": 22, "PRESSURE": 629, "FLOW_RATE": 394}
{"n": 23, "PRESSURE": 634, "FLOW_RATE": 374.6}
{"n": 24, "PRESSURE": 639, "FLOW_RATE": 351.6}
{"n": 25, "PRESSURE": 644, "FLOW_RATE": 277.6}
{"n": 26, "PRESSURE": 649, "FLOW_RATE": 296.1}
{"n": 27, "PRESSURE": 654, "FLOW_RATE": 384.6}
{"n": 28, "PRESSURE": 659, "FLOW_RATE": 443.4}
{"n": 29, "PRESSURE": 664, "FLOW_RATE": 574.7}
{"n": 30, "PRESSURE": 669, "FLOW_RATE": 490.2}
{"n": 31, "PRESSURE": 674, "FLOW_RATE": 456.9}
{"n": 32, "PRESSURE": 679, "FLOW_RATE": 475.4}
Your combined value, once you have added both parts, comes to 278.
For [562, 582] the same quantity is 413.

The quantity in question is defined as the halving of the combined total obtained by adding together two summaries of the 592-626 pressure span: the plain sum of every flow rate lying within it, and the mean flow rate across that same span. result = 1673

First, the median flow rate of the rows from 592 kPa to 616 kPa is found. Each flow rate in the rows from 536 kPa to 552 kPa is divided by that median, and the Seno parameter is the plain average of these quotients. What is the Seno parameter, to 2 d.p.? 1.16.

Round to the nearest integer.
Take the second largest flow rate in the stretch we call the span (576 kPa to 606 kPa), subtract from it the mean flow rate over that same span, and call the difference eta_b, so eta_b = 12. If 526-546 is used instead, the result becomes -2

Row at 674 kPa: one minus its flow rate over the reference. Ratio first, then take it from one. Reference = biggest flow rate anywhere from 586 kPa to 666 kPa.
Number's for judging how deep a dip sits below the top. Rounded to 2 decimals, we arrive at 0.20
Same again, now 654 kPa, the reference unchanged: 0.33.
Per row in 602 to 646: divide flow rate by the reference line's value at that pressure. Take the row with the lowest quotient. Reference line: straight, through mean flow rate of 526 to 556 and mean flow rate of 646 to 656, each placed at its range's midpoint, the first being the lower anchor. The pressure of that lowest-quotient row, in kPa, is 644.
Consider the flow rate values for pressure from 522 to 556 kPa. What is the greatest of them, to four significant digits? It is 608.2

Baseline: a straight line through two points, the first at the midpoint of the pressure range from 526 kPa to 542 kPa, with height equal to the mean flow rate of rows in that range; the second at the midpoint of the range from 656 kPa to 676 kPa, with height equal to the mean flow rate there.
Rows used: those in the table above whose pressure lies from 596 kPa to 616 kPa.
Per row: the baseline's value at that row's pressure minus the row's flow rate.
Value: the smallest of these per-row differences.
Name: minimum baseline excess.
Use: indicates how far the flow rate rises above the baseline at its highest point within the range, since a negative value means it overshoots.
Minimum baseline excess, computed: 27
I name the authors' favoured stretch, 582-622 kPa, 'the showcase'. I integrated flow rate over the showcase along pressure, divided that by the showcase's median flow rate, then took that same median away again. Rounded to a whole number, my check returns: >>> -378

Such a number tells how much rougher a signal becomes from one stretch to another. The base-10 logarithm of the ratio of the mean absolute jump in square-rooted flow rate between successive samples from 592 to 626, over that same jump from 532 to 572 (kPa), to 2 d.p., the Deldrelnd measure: -0.43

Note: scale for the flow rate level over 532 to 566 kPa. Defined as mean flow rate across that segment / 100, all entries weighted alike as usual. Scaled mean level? 5.1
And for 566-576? 4.3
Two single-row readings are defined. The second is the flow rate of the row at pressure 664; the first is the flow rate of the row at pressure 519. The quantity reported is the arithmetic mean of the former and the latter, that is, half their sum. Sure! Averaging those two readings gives 502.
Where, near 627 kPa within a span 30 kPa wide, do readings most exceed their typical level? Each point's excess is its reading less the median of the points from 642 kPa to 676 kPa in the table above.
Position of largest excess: 614 kPa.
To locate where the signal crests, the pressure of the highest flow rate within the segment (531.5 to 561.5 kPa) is 554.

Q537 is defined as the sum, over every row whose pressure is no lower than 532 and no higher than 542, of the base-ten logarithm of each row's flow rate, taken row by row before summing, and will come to 5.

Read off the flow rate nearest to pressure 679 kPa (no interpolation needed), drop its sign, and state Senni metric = 475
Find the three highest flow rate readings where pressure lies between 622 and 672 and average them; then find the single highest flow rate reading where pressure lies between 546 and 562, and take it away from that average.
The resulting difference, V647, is -105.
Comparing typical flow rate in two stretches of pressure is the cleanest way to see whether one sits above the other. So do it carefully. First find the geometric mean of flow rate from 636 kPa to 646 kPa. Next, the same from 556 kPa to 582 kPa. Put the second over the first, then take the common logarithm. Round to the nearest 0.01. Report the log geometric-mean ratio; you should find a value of 0.17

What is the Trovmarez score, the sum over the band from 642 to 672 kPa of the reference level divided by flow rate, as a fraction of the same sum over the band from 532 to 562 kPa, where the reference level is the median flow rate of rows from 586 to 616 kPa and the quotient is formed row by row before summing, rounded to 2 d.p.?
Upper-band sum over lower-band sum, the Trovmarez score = 1.31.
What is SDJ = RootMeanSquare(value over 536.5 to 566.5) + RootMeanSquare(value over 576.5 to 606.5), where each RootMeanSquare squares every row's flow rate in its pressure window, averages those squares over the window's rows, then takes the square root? 934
